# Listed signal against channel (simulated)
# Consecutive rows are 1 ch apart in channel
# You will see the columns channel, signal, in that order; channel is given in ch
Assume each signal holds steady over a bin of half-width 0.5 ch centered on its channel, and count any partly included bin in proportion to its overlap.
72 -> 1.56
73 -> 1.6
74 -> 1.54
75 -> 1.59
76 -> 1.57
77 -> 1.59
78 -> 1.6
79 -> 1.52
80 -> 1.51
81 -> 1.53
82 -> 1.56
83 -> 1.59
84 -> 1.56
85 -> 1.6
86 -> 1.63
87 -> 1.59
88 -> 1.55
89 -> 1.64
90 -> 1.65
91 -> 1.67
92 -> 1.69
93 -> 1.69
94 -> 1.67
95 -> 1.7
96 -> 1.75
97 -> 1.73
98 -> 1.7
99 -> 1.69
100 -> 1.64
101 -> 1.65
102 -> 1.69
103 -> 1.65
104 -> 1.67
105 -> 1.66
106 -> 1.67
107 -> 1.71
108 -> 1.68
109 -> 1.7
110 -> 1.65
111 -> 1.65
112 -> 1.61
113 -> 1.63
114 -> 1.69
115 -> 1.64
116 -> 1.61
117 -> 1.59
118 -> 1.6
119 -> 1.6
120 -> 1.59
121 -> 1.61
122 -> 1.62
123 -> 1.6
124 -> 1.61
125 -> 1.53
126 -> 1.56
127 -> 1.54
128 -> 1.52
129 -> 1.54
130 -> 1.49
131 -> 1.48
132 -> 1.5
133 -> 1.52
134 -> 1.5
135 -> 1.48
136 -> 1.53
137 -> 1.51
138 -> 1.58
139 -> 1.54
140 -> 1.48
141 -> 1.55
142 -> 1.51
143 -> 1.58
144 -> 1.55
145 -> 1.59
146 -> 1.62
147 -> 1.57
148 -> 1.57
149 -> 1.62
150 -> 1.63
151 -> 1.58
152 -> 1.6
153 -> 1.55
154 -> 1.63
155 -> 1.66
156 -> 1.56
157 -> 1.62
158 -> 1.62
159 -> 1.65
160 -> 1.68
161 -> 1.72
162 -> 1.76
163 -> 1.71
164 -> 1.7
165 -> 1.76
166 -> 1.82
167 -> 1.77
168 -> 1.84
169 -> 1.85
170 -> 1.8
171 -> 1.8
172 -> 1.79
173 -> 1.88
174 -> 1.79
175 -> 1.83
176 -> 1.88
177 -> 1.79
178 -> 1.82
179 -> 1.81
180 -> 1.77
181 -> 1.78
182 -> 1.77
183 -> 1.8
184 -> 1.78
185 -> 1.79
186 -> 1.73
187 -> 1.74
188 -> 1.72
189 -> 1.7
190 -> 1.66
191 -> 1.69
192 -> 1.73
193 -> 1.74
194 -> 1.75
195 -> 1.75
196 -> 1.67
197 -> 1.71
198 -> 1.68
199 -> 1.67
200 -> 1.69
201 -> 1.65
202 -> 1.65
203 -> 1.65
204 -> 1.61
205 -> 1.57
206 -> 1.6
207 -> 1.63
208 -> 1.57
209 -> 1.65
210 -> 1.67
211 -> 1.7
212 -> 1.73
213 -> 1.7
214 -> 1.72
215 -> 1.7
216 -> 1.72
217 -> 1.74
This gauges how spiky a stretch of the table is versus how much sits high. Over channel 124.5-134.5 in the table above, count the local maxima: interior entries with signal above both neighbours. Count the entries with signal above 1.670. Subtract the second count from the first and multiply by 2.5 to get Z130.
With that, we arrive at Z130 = 7.5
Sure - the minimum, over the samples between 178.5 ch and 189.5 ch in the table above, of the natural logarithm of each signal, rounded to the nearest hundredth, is 0.53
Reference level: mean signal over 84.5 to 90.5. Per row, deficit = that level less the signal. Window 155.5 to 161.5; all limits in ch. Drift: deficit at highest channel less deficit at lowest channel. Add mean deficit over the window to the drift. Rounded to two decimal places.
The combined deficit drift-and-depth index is -0.19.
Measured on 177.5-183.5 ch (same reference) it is -0.16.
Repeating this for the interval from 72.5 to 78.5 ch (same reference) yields 0.03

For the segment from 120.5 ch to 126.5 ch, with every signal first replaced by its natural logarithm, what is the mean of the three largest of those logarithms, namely 0.48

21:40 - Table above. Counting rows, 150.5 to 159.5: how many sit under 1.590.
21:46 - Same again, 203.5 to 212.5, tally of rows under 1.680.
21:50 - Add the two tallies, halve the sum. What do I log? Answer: 5.0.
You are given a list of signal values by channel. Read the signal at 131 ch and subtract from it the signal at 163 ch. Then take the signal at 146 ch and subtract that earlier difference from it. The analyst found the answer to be 1.85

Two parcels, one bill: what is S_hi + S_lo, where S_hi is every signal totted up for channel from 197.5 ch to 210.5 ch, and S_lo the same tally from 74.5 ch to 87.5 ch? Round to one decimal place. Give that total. 41.7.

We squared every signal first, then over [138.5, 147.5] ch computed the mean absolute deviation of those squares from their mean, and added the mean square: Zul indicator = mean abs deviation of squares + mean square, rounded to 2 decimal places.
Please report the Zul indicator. 2.52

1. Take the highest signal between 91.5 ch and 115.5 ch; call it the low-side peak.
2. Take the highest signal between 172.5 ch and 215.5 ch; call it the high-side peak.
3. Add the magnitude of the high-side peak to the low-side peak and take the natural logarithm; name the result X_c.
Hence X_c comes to 1.29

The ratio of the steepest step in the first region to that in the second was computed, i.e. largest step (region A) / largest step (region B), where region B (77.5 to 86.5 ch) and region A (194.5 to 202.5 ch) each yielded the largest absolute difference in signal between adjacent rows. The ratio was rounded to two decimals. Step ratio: 1.00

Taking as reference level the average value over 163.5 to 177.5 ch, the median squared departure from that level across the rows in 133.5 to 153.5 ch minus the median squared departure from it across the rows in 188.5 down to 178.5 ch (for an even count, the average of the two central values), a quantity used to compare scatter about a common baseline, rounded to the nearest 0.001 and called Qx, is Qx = 0.060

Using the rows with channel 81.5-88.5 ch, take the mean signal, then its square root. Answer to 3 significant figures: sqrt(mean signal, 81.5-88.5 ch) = 1.26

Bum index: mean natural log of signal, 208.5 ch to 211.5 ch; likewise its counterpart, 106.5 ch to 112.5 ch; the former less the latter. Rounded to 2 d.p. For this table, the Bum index 0.00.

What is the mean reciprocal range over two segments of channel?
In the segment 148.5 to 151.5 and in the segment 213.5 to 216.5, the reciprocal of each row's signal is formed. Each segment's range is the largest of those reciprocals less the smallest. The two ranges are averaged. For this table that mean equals 0.0131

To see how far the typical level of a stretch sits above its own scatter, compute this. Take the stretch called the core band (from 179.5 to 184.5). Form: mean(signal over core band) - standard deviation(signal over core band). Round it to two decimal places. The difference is 1.77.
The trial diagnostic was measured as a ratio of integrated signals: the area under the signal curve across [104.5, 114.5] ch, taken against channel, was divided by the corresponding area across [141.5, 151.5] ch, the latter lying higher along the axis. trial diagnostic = 1.05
